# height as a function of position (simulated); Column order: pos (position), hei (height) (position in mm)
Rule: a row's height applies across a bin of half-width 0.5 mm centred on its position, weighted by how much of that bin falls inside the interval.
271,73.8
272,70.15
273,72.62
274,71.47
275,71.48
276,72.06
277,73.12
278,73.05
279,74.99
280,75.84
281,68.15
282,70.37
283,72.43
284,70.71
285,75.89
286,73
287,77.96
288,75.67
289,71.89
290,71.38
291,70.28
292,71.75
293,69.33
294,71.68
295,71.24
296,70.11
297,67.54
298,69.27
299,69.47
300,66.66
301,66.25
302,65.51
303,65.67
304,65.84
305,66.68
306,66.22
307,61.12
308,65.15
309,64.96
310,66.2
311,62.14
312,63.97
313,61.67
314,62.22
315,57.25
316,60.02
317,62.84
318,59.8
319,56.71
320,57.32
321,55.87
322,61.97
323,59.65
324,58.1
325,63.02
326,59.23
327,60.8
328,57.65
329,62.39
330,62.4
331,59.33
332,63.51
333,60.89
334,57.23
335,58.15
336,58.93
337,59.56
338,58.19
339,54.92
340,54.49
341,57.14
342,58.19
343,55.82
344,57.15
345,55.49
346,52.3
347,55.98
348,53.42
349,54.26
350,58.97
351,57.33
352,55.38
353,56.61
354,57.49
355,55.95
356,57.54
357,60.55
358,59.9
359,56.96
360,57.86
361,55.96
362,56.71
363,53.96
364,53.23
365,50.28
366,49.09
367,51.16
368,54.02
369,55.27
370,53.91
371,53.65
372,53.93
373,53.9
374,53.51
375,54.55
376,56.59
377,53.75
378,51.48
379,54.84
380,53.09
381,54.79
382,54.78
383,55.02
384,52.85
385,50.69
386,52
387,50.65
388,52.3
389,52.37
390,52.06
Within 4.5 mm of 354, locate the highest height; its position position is 357 mm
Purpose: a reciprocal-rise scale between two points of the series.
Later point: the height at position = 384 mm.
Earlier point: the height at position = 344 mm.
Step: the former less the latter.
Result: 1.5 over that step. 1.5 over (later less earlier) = -0.35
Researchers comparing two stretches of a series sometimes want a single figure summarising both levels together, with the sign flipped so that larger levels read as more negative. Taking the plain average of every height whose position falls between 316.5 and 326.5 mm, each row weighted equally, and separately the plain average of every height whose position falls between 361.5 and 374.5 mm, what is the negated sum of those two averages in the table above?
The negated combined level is -113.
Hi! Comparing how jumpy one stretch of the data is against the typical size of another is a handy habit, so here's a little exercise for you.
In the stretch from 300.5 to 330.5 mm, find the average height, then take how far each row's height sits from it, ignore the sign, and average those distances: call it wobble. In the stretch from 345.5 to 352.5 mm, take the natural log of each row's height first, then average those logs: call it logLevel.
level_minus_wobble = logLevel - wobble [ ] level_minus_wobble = 1.33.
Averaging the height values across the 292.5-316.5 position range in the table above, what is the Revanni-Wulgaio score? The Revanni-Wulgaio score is 66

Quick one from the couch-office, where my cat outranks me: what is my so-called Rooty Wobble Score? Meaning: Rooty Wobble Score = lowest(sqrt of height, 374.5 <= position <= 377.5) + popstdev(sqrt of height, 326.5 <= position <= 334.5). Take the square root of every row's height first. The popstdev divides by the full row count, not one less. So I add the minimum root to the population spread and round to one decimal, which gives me 7.5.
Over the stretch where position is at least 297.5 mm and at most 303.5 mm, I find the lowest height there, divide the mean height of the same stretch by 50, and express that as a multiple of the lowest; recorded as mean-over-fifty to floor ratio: 0.0205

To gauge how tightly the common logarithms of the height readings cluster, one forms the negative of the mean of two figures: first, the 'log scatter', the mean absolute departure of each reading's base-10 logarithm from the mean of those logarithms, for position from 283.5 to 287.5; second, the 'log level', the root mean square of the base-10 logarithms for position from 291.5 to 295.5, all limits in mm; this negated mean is -0.93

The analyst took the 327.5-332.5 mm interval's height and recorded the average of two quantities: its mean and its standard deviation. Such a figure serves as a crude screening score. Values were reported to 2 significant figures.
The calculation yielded 32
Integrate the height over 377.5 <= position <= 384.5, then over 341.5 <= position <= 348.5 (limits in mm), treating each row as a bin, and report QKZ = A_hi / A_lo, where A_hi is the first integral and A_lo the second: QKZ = 0.970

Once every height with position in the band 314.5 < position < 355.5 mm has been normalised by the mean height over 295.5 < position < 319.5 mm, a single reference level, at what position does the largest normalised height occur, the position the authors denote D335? 332 mm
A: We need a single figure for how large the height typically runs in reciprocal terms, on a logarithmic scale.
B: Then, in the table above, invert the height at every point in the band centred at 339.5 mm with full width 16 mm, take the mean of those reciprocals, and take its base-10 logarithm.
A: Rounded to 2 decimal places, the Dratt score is -1.76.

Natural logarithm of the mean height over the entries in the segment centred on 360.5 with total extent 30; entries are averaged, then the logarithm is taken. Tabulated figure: 4.01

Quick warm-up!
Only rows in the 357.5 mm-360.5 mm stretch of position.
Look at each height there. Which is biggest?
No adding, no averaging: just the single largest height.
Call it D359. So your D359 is 59.9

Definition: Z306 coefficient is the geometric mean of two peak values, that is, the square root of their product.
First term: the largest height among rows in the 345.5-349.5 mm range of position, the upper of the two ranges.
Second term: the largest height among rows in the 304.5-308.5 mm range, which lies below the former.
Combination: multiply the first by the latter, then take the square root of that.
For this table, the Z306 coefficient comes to 61.1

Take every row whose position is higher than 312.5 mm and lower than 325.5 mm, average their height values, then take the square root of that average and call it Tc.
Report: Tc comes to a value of 7.7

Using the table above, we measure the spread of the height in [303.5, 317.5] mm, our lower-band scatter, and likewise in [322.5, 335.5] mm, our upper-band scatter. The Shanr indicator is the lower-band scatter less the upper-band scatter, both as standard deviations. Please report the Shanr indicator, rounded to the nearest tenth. 0.6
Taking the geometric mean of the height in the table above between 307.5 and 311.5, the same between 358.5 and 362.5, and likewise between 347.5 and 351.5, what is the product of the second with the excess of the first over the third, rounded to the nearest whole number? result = 492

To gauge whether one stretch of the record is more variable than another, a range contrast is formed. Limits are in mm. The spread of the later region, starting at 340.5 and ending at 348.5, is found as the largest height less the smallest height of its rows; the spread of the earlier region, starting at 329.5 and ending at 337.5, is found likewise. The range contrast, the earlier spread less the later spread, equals 0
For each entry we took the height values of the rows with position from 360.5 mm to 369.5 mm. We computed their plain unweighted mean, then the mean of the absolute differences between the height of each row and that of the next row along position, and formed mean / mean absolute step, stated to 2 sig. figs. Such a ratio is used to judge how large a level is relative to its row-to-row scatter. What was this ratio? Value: 29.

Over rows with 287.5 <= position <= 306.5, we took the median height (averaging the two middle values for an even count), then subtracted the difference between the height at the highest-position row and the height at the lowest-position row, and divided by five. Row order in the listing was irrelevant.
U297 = 15.8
